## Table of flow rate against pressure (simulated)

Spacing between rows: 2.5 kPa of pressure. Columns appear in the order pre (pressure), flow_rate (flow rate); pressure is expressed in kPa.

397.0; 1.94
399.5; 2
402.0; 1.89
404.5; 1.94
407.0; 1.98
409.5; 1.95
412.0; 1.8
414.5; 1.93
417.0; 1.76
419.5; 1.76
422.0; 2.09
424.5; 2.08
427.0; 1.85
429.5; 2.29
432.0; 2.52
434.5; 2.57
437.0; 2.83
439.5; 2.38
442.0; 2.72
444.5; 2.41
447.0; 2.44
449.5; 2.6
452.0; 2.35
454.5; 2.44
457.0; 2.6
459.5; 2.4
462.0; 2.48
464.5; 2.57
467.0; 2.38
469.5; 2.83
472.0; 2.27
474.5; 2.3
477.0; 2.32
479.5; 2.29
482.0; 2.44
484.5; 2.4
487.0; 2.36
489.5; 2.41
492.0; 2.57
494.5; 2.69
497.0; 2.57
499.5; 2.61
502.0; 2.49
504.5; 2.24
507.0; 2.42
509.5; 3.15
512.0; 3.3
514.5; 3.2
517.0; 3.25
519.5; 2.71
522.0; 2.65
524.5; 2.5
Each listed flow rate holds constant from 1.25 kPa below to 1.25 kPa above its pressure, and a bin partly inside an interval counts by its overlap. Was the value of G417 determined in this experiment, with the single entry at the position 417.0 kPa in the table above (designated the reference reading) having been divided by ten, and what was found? 0.18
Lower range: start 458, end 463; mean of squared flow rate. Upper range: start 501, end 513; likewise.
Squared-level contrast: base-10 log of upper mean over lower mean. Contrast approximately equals 0.10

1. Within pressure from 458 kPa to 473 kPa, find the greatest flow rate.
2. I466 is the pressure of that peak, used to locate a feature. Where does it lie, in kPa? 469.5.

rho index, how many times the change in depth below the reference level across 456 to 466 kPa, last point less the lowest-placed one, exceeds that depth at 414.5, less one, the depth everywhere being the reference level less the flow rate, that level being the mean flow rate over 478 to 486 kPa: -0.9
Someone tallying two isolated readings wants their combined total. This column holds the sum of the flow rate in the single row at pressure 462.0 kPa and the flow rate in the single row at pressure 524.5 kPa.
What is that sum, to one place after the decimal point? 5.0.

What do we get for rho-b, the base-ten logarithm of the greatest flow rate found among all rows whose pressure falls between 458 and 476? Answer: 0.45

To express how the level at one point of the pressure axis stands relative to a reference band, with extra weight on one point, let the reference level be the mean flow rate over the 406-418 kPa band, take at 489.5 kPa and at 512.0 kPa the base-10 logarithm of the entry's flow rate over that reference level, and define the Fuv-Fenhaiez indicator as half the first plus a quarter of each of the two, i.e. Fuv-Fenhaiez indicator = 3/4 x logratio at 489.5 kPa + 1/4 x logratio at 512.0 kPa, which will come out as 0.14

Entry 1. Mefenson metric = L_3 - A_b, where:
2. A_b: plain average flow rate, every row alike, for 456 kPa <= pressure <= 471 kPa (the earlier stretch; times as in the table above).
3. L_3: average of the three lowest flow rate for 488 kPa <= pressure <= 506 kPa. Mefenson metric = -0.2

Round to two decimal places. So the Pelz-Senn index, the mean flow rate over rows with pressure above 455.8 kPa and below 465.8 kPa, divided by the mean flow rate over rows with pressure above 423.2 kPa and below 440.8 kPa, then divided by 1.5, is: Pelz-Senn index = 0.71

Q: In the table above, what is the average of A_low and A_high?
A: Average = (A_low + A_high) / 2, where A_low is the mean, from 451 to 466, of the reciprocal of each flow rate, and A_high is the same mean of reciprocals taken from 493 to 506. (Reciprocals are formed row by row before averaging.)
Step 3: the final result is 0.402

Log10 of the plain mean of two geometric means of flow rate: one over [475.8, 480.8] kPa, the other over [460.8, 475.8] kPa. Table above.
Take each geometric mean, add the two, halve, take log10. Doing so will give 0.38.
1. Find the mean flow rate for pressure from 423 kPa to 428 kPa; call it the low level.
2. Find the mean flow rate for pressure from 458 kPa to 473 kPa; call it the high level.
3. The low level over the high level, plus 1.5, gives 2.29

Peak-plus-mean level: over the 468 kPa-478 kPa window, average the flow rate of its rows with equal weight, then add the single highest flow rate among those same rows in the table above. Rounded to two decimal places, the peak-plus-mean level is 5.26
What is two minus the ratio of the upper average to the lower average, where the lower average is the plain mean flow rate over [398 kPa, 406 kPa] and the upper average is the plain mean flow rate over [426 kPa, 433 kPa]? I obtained 0.86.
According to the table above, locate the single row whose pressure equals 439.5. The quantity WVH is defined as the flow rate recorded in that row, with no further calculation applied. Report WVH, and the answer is 2.38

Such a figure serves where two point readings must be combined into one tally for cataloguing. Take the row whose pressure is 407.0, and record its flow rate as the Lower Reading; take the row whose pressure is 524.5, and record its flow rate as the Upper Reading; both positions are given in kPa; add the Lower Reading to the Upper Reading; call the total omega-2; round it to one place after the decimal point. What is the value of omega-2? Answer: 4.5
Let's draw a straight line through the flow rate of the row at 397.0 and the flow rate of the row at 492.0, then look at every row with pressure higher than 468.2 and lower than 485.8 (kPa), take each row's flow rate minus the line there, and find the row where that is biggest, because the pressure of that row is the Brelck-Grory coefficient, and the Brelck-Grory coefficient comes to 469.5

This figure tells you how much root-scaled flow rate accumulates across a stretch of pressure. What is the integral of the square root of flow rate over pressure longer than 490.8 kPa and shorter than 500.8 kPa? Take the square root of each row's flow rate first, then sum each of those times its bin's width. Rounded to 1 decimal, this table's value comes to 16.2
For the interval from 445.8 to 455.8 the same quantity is 15.7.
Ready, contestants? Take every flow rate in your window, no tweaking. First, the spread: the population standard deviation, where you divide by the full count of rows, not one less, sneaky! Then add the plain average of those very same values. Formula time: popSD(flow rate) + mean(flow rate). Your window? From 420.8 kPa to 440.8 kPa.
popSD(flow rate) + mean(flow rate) 2.62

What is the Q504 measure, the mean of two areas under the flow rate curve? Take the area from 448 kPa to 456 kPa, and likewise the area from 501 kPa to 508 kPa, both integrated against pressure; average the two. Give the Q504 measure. 18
